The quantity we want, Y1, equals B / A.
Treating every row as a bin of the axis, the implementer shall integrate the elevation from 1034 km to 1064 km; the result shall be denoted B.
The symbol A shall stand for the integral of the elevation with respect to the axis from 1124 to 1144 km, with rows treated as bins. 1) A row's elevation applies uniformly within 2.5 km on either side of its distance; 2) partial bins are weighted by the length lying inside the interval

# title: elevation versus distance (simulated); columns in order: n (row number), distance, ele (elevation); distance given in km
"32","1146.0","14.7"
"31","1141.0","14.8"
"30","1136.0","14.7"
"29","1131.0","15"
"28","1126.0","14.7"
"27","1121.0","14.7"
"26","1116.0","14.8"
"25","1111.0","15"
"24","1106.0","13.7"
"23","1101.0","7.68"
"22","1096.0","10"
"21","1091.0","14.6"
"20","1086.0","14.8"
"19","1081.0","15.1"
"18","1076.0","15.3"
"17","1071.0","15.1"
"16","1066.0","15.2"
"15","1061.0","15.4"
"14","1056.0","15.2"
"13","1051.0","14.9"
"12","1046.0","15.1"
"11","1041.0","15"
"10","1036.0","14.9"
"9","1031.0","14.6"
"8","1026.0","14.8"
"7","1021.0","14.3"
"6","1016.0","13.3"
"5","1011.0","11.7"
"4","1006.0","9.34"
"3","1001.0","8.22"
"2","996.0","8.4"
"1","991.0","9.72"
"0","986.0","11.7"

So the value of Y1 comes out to 1.5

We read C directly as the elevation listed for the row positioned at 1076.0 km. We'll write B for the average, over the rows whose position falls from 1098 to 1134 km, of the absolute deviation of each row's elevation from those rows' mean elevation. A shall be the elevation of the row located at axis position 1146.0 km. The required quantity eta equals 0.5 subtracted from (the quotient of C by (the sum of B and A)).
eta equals 0.4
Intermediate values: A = 14.7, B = 1.7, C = 15.3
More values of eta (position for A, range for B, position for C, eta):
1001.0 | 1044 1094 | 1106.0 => 1.1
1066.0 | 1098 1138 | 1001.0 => 0.0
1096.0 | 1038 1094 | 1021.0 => 0.9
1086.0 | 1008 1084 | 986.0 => 0.3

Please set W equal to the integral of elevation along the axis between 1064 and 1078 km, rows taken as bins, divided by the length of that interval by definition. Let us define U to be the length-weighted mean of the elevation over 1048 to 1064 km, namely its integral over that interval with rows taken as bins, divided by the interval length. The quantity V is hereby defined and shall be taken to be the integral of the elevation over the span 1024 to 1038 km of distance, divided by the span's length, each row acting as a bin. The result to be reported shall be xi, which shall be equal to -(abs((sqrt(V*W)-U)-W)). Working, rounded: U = 15.2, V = 14.8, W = 15.2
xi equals -15.4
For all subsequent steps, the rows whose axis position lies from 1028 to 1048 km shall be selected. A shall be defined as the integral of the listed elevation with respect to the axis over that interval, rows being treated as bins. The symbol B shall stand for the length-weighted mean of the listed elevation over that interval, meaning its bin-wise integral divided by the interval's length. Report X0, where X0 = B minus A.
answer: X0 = -283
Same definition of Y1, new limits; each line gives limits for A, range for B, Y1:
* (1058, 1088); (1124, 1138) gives 0.5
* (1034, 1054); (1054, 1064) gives 0.5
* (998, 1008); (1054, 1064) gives 1.8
